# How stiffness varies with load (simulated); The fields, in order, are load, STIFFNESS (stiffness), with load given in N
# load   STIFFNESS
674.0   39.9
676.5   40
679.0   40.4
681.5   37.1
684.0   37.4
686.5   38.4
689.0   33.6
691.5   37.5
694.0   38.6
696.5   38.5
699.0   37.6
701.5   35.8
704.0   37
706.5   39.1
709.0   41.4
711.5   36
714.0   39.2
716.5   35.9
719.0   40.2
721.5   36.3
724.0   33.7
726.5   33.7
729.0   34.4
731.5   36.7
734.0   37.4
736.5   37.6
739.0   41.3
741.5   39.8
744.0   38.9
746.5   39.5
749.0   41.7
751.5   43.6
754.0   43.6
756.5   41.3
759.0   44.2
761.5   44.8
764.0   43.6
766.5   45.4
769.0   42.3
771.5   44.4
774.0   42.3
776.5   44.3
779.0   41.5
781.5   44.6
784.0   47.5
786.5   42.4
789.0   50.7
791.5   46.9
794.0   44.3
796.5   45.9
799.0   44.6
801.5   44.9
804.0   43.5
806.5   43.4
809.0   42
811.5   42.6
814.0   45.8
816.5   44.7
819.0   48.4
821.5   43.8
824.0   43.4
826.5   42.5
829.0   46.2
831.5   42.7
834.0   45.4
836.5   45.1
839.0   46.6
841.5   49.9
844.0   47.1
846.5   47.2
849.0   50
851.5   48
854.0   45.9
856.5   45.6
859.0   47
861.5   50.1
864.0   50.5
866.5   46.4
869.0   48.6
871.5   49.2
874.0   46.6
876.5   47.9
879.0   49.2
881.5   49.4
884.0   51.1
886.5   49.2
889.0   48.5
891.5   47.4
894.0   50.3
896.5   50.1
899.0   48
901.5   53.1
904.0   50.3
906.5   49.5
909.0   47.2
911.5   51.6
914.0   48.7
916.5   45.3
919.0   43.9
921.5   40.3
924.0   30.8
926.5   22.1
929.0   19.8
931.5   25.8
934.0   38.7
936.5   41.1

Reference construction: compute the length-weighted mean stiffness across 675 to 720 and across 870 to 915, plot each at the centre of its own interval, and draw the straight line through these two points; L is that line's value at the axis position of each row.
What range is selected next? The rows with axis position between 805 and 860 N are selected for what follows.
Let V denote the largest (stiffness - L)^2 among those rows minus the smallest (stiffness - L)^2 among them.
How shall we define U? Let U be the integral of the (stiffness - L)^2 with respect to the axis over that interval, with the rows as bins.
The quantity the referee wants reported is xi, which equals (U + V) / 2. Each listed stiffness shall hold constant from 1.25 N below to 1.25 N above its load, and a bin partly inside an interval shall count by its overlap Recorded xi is 104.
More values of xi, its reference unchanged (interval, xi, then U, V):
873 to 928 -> 2421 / 3992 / 851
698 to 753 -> 244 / 453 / 36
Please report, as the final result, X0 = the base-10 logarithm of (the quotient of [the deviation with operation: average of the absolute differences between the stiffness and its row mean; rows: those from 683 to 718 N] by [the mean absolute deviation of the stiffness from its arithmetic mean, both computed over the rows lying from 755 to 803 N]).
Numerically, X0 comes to -0.04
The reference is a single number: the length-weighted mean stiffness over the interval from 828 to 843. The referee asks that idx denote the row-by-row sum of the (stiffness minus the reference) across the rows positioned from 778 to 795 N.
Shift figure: -4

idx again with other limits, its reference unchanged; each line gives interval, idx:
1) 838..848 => 7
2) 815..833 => -10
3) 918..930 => -73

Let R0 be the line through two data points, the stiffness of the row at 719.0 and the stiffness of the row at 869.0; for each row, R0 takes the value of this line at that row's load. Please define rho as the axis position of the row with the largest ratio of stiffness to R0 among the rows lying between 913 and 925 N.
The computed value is 914.0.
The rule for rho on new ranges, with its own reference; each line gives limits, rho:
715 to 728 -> 719.0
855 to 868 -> 864.0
